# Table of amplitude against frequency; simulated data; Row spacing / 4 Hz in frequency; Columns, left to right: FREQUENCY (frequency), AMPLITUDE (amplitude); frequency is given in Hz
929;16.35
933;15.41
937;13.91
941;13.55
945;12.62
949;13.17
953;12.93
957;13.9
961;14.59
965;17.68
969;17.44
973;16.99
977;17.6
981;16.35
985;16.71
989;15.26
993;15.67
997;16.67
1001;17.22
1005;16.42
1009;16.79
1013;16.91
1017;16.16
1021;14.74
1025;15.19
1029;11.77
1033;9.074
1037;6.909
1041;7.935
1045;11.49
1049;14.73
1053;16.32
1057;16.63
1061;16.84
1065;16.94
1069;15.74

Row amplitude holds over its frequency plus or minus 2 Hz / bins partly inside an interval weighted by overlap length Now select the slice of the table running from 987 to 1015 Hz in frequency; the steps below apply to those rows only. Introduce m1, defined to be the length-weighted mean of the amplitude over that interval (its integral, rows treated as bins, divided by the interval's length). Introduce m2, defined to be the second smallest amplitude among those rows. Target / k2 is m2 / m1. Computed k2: 0.95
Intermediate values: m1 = 16.4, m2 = 15.67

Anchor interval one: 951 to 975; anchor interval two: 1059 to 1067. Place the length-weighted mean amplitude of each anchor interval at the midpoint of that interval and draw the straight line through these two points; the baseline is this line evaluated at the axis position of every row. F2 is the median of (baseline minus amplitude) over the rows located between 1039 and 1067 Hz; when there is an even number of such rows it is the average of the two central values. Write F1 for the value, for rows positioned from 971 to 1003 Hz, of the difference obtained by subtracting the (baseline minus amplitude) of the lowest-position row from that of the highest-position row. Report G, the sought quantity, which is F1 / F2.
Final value 0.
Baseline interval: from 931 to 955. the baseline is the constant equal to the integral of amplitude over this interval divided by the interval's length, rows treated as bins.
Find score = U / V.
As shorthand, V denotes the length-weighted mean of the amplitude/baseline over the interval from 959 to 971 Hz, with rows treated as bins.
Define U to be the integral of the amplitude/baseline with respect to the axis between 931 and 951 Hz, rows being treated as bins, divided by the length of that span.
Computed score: 0.8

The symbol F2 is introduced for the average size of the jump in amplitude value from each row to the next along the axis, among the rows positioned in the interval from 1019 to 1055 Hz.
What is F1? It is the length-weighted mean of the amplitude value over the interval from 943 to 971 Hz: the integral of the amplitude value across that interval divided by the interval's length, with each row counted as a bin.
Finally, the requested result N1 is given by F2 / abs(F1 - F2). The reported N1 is 0.184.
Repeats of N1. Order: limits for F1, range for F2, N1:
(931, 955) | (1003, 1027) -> 0.048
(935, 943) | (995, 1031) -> 0.077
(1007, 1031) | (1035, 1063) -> 0.122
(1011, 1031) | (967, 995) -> 0.053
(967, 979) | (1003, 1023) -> 0.040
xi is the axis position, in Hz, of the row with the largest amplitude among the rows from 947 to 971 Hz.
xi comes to 965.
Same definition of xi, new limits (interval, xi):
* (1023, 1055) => 1053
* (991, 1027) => 1001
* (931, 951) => 933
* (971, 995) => 977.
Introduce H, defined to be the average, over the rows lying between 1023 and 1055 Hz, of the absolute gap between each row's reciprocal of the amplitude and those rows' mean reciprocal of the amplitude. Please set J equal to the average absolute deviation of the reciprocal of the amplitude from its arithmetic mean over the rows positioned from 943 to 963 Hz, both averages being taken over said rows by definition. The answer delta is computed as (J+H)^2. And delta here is 0.0008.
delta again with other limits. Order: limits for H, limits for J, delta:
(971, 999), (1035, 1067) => 0.0009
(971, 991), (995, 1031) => 0.0001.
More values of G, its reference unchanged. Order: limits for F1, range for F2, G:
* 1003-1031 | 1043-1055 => 3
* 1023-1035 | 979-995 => -57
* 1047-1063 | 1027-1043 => 0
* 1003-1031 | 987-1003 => -30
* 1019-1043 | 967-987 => -6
